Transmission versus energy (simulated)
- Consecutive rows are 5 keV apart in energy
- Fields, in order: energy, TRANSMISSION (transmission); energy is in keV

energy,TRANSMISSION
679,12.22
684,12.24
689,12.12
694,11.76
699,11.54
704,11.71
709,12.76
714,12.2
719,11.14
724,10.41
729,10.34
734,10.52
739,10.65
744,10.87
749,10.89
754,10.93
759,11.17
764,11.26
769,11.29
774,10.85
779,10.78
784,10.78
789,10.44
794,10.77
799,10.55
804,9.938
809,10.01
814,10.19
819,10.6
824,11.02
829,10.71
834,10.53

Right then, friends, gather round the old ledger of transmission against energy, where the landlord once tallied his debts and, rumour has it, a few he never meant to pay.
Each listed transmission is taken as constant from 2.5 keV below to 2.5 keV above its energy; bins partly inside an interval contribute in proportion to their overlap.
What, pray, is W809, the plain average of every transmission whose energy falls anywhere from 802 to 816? 10.0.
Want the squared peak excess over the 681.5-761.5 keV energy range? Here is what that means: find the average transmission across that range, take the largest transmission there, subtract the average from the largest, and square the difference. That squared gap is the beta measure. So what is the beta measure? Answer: 2.1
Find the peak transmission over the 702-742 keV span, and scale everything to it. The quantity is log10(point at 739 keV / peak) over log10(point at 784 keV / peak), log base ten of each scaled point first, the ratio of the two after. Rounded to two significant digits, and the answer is 1.1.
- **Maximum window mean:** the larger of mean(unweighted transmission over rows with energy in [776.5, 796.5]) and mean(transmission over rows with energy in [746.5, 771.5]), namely 11.11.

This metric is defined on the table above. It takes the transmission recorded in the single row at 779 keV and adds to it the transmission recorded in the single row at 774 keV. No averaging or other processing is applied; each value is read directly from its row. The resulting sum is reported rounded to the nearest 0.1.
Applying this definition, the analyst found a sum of 21.6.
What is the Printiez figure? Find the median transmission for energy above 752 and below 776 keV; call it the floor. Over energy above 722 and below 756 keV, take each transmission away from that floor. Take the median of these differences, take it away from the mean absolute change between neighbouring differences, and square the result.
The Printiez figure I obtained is 0.17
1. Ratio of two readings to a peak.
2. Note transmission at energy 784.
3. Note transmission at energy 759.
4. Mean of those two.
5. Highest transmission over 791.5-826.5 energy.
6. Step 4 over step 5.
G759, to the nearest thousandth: 0.996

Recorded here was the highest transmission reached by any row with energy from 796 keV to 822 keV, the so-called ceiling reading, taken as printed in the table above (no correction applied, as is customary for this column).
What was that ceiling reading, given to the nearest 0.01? 10.60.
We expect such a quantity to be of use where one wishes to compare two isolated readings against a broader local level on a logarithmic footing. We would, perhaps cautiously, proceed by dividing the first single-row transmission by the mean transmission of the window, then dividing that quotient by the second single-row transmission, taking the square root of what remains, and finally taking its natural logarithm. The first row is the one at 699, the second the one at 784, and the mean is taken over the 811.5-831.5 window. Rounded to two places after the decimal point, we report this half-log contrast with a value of -1.15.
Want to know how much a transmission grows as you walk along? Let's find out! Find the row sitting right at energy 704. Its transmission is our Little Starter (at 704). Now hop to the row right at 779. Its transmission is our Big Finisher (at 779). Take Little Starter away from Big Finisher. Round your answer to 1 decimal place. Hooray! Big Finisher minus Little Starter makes -0.9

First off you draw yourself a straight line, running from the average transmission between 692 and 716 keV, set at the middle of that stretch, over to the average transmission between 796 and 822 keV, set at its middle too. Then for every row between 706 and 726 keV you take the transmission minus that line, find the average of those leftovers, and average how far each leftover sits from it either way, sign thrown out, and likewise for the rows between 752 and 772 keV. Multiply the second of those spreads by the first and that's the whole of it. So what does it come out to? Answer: 0.15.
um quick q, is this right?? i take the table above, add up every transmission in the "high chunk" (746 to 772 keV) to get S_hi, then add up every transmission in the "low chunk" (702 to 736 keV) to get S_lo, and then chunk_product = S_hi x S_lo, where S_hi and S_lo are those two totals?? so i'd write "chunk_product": 4392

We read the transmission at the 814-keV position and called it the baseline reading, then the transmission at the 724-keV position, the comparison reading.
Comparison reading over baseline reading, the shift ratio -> 1.02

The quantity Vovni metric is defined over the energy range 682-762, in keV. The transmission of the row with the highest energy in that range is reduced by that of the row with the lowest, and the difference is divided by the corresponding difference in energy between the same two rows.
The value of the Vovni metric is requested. -0.014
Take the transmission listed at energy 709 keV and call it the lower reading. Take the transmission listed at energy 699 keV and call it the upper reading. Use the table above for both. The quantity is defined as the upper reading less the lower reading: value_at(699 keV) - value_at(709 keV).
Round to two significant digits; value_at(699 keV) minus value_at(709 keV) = -1.2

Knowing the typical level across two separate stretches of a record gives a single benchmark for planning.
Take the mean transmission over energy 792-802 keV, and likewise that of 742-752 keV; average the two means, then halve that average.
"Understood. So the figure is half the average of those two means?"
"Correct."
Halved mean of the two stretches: 5.38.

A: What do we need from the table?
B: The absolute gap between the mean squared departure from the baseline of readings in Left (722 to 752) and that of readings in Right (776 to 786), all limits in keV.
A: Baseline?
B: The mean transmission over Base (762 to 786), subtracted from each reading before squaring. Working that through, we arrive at 0.14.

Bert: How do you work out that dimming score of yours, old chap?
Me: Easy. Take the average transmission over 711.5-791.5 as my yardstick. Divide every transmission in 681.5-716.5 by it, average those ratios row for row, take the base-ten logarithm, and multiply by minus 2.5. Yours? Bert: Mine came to -0.11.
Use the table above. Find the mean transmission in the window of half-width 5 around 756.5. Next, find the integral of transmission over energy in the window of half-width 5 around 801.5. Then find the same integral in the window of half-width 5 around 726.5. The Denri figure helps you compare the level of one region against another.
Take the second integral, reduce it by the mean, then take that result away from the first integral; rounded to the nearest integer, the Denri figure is 10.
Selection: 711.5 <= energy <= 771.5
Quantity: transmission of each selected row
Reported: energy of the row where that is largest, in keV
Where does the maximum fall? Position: 714 keV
